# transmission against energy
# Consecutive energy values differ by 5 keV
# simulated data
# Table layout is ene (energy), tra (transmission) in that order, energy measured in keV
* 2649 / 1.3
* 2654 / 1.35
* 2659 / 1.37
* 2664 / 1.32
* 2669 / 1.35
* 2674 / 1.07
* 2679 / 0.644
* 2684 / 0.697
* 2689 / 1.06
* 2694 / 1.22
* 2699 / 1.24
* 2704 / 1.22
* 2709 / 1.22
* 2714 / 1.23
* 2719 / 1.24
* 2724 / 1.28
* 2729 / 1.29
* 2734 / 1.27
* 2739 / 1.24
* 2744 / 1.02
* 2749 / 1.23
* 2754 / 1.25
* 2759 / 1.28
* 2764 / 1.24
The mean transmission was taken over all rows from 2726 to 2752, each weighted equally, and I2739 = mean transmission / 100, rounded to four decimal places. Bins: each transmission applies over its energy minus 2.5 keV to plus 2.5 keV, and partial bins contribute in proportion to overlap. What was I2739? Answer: 0.0121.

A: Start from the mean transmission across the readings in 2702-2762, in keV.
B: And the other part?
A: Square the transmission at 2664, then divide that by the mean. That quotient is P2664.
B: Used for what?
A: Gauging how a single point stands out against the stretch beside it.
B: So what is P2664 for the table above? 1.42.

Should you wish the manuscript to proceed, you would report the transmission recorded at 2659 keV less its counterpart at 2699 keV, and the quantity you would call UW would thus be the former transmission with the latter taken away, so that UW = 0.13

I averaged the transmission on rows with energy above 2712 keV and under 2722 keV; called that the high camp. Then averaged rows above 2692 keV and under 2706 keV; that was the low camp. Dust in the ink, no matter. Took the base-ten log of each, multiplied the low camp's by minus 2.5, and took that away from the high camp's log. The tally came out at 0.31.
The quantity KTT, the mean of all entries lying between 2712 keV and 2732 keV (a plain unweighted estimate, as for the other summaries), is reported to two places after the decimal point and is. 1.26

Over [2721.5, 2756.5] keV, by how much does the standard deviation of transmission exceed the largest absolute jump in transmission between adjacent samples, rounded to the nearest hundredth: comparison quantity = -0.13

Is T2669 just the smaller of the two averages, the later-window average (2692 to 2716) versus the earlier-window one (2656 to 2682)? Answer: 1.15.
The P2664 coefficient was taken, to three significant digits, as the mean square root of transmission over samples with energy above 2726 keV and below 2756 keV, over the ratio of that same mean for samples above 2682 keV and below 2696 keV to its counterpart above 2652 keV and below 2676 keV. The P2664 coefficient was 1.26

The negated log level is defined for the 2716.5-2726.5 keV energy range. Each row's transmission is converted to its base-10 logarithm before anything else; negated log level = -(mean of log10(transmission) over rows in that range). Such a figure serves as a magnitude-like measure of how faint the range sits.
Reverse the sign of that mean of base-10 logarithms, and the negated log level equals -0.10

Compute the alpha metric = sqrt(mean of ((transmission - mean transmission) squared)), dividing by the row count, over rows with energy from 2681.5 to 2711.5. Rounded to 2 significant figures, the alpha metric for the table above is 0.19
